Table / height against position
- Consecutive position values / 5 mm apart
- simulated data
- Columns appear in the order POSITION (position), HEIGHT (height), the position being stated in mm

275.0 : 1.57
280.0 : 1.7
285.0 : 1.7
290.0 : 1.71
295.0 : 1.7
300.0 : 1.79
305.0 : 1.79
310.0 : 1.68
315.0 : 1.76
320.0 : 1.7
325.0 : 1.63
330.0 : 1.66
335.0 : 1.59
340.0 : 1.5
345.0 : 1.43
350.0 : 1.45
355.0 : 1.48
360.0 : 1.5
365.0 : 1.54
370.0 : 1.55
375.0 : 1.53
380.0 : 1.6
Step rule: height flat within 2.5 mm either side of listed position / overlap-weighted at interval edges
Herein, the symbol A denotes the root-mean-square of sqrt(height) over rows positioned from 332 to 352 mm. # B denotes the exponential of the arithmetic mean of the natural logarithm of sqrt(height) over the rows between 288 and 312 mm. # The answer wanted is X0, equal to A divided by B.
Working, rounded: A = 1.22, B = 1.32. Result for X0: 0.93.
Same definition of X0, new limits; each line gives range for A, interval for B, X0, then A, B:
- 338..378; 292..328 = 0.93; 1.22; 1.31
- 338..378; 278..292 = 0.94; 1.22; 1.31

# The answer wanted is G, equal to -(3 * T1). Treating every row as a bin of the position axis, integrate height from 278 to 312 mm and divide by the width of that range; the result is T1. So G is -5.18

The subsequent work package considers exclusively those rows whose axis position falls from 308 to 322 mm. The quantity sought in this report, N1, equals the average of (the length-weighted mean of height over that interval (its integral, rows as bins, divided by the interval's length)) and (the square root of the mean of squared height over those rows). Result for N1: 1.71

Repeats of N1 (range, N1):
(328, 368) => 1.52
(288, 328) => 1.72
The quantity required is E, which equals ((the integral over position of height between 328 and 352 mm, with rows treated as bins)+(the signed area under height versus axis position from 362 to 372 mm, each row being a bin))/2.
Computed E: 26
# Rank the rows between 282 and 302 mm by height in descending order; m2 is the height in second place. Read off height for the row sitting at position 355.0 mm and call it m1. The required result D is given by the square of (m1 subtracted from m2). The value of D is 0.053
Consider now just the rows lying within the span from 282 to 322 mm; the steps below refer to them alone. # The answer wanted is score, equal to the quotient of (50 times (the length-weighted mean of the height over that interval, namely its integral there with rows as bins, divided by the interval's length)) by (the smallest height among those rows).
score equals 51.5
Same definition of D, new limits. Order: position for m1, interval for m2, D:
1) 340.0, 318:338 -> 0.026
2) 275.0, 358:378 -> 0.001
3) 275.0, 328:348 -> 0.000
